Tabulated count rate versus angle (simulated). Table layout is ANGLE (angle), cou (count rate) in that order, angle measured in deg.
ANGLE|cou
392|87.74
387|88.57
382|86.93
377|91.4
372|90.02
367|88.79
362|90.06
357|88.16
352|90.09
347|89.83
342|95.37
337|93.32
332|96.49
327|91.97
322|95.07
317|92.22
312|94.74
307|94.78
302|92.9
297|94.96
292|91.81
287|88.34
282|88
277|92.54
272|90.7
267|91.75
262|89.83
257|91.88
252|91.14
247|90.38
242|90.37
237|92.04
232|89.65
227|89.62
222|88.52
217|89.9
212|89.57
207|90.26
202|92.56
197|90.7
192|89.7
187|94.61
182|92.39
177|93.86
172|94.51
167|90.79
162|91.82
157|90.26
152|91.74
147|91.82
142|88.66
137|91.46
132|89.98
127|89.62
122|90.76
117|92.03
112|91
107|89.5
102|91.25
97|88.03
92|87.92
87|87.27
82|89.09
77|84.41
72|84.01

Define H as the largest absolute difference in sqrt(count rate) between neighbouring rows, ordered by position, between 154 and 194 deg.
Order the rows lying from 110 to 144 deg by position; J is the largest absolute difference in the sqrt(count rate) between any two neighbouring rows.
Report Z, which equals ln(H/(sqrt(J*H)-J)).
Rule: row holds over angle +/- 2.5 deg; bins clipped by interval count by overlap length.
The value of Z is 1.7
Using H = 0.26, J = 0.15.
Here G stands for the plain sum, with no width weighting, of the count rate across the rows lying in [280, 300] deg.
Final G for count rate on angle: 363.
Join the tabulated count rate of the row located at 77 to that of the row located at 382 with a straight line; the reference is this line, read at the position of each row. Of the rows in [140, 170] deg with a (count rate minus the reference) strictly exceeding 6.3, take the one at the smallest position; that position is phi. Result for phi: 147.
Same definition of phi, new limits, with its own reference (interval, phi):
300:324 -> 302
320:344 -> 322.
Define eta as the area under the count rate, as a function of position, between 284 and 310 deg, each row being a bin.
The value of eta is 2405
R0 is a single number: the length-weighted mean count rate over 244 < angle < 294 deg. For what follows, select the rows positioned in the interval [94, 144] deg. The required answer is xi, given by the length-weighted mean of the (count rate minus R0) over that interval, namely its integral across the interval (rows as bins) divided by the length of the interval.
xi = -0.4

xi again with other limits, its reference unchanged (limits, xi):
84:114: -1.5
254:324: 1.5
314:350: 2.8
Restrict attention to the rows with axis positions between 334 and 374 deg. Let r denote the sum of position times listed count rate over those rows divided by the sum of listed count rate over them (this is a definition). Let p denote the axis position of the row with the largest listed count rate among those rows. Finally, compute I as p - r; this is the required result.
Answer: -12.3 deg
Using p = 342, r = 354.3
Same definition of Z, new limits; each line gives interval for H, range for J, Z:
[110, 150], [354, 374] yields 1.8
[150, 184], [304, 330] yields 2.5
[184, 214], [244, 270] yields 1.5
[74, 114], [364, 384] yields 3.6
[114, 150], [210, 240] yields 2.2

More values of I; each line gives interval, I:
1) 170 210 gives -2.3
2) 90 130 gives 7.4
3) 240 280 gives 17.4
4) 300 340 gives 12.5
